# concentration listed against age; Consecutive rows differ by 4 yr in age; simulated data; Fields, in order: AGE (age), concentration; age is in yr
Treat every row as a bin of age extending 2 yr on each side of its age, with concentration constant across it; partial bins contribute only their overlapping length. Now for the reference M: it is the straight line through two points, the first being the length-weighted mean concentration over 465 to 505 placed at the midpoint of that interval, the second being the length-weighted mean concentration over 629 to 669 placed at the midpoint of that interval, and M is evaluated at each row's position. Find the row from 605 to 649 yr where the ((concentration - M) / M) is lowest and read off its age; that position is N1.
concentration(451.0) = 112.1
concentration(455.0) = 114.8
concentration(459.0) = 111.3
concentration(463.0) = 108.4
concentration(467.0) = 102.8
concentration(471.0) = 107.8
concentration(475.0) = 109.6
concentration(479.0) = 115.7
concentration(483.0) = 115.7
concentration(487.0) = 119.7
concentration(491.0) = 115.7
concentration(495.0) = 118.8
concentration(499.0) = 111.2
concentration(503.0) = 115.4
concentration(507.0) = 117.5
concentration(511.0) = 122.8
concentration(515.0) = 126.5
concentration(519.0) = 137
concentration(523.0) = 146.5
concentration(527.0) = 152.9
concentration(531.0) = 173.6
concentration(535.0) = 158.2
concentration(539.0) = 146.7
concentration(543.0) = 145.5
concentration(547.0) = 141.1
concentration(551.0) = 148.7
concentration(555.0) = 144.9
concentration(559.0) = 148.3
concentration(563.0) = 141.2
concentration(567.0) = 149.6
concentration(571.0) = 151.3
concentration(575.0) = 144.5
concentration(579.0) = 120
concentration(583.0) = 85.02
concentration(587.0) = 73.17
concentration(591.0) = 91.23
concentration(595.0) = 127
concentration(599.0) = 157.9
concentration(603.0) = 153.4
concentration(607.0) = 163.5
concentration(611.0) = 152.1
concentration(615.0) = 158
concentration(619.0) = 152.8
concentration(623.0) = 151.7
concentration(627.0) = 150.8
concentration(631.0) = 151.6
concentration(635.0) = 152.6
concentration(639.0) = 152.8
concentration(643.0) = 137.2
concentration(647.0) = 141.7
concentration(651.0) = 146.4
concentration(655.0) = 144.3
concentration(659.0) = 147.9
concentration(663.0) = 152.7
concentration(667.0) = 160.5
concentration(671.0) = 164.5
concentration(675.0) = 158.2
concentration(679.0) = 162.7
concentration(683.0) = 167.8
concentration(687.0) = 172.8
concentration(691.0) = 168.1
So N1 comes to 643.0 yr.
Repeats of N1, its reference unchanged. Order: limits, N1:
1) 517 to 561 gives 547.0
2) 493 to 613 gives 587.0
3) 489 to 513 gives 499.0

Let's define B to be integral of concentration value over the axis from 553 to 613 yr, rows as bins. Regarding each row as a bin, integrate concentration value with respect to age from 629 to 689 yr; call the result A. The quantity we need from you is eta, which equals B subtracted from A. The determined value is 1242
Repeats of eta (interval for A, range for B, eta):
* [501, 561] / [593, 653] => -496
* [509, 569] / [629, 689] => -521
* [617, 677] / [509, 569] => 329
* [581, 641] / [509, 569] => -440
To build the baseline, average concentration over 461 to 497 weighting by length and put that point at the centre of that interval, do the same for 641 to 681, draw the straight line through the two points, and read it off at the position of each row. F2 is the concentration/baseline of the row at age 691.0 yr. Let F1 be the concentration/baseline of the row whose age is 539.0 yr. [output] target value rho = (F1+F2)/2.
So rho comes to 1.12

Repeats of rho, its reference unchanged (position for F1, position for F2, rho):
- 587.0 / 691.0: 0.80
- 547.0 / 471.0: 1.04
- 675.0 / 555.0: 1.07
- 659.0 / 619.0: 1.02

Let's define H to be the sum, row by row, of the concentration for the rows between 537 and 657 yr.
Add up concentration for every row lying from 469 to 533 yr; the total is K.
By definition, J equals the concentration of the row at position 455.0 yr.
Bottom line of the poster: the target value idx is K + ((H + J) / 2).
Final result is 4176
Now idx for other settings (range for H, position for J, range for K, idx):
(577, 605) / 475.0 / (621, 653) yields 1643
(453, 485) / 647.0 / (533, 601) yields 2788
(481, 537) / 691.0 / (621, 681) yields 3275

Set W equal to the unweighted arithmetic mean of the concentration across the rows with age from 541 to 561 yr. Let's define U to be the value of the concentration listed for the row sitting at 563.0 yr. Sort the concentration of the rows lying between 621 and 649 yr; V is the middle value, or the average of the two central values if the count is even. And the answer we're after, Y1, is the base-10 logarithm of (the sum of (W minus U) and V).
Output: 2.19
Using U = 141.2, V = 152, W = 146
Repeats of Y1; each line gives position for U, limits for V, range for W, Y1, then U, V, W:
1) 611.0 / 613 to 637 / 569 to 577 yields 2.17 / 152.1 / 152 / 148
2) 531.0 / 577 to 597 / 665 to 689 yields 1.91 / 173.6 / 91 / 164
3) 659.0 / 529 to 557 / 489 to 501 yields 2.06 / 147.9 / 147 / 115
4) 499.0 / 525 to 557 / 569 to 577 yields 2.27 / 111.2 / 148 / 148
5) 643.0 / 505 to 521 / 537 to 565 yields 2.12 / 137.2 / 125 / 145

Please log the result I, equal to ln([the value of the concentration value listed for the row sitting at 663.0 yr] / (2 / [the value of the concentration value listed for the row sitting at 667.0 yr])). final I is 9.41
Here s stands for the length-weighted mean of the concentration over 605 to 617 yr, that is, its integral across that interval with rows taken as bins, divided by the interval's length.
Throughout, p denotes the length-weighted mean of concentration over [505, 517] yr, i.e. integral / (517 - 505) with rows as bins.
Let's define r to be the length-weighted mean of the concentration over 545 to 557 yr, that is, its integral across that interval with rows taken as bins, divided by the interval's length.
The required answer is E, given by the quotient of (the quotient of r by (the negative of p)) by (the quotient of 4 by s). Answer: -47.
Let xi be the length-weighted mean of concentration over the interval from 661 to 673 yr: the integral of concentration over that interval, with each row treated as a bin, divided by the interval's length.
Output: 159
